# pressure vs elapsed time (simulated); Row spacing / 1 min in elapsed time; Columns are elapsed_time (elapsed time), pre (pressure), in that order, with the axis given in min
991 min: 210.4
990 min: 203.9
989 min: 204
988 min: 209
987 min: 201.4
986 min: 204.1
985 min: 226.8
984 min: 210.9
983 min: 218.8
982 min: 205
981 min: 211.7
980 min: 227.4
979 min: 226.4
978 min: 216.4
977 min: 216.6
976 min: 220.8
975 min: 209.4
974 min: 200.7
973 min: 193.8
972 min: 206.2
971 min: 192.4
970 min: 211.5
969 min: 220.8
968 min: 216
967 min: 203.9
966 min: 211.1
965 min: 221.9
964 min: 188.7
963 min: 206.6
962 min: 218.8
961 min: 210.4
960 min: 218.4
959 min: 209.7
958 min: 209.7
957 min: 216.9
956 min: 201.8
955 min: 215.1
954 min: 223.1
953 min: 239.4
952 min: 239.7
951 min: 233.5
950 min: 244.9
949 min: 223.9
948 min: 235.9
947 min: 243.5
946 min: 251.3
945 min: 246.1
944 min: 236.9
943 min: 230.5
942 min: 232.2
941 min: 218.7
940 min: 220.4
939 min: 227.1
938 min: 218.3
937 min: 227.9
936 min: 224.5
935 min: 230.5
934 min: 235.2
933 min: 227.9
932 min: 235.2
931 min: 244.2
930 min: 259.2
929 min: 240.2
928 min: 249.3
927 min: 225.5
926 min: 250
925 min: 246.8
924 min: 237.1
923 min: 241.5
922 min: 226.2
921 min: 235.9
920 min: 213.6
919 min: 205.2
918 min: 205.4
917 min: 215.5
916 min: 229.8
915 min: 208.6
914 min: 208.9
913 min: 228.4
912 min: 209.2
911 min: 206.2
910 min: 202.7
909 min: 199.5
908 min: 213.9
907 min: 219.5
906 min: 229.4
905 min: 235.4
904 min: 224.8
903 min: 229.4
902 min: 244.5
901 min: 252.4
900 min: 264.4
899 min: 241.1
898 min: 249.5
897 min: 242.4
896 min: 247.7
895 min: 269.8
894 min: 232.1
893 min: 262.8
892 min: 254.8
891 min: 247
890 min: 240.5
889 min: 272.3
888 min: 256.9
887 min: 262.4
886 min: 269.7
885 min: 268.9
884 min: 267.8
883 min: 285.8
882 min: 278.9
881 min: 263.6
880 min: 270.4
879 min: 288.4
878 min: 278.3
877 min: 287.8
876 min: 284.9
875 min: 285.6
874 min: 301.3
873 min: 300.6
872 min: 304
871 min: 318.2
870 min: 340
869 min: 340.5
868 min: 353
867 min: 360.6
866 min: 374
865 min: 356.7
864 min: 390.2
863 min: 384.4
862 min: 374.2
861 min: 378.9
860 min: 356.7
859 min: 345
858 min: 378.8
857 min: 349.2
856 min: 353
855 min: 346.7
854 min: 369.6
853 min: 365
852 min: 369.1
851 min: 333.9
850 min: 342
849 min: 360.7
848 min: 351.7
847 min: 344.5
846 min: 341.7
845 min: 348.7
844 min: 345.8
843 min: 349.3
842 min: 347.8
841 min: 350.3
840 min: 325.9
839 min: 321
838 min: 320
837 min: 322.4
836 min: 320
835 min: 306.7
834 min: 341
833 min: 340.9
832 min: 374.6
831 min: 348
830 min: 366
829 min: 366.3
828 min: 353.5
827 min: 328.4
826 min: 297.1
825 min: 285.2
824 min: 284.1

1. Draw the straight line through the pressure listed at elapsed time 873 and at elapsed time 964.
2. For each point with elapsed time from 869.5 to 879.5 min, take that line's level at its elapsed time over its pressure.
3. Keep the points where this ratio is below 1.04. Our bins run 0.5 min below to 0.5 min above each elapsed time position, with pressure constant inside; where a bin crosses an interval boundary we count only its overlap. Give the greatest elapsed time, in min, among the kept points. 879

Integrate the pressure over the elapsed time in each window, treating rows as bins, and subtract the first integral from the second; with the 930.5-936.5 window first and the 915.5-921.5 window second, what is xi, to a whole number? -92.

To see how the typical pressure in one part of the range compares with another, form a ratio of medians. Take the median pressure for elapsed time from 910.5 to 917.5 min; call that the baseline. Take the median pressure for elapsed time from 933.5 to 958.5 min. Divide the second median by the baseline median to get 1.1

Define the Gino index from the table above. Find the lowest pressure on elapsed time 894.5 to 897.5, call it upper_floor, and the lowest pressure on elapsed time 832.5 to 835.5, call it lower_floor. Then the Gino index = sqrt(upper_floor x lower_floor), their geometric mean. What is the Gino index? 273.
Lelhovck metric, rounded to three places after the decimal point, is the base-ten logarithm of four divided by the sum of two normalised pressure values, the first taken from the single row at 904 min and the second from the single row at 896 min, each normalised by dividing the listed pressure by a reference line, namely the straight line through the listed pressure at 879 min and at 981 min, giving 0.363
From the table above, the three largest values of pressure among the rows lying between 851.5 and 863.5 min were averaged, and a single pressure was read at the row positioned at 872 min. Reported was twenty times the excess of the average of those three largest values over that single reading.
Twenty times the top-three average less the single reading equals 1534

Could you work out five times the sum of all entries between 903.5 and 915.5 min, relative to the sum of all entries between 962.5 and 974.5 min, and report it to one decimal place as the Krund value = 5.2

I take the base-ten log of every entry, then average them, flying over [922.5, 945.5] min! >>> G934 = 2.37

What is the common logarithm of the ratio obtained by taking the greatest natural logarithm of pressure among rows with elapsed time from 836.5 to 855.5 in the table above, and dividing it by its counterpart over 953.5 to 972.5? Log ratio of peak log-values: 0.039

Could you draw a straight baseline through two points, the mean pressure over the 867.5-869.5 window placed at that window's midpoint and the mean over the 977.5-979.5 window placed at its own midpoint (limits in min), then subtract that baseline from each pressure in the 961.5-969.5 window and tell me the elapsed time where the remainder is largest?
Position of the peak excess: 969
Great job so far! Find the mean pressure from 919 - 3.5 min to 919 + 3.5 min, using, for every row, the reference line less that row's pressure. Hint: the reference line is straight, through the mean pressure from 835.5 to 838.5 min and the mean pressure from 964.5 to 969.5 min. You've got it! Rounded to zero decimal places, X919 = 35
